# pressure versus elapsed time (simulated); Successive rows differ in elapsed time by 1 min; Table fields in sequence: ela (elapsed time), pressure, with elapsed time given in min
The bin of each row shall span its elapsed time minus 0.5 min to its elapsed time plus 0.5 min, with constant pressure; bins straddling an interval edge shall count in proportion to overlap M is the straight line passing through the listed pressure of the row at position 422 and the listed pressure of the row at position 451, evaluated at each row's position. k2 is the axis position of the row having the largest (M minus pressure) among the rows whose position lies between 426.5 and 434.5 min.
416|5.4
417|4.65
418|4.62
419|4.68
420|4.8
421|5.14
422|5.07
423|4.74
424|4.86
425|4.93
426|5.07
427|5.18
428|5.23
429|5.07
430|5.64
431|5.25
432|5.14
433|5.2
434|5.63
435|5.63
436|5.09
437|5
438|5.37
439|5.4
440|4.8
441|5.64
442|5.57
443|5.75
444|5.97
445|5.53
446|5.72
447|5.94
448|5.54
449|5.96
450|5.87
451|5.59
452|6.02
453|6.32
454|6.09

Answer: 429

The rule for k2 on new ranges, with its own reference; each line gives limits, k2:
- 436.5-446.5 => 440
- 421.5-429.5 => 423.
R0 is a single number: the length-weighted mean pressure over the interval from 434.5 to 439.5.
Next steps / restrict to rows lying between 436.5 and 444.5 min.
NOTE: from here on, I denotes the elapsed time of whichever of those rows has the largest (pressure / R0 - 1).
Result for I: 444 min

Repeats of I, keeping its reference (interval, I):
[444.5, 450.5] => 449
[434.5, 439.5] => 435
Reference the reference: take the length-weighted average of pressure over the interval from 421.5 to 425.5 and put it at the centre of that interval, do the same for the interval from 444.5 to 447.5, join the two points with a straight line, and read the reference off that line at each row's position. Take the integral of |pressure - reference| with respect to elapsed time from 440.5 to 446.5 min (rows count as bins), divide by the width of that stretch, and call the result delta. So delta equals 0.12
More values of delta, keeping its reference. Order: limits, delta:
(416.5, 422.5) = 0.12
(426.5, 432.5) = 0.17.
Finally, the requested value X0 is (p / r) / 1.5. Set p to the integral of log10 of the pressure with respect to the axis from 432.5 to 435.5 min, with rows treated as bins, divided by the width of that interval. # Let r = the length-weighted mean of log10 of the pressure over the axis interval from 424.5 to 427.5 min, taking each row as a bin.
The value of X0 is 0.70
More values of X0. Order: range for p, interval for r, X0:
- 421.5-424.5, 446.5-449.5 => 0.60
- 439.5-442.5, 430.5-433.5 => 0.68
